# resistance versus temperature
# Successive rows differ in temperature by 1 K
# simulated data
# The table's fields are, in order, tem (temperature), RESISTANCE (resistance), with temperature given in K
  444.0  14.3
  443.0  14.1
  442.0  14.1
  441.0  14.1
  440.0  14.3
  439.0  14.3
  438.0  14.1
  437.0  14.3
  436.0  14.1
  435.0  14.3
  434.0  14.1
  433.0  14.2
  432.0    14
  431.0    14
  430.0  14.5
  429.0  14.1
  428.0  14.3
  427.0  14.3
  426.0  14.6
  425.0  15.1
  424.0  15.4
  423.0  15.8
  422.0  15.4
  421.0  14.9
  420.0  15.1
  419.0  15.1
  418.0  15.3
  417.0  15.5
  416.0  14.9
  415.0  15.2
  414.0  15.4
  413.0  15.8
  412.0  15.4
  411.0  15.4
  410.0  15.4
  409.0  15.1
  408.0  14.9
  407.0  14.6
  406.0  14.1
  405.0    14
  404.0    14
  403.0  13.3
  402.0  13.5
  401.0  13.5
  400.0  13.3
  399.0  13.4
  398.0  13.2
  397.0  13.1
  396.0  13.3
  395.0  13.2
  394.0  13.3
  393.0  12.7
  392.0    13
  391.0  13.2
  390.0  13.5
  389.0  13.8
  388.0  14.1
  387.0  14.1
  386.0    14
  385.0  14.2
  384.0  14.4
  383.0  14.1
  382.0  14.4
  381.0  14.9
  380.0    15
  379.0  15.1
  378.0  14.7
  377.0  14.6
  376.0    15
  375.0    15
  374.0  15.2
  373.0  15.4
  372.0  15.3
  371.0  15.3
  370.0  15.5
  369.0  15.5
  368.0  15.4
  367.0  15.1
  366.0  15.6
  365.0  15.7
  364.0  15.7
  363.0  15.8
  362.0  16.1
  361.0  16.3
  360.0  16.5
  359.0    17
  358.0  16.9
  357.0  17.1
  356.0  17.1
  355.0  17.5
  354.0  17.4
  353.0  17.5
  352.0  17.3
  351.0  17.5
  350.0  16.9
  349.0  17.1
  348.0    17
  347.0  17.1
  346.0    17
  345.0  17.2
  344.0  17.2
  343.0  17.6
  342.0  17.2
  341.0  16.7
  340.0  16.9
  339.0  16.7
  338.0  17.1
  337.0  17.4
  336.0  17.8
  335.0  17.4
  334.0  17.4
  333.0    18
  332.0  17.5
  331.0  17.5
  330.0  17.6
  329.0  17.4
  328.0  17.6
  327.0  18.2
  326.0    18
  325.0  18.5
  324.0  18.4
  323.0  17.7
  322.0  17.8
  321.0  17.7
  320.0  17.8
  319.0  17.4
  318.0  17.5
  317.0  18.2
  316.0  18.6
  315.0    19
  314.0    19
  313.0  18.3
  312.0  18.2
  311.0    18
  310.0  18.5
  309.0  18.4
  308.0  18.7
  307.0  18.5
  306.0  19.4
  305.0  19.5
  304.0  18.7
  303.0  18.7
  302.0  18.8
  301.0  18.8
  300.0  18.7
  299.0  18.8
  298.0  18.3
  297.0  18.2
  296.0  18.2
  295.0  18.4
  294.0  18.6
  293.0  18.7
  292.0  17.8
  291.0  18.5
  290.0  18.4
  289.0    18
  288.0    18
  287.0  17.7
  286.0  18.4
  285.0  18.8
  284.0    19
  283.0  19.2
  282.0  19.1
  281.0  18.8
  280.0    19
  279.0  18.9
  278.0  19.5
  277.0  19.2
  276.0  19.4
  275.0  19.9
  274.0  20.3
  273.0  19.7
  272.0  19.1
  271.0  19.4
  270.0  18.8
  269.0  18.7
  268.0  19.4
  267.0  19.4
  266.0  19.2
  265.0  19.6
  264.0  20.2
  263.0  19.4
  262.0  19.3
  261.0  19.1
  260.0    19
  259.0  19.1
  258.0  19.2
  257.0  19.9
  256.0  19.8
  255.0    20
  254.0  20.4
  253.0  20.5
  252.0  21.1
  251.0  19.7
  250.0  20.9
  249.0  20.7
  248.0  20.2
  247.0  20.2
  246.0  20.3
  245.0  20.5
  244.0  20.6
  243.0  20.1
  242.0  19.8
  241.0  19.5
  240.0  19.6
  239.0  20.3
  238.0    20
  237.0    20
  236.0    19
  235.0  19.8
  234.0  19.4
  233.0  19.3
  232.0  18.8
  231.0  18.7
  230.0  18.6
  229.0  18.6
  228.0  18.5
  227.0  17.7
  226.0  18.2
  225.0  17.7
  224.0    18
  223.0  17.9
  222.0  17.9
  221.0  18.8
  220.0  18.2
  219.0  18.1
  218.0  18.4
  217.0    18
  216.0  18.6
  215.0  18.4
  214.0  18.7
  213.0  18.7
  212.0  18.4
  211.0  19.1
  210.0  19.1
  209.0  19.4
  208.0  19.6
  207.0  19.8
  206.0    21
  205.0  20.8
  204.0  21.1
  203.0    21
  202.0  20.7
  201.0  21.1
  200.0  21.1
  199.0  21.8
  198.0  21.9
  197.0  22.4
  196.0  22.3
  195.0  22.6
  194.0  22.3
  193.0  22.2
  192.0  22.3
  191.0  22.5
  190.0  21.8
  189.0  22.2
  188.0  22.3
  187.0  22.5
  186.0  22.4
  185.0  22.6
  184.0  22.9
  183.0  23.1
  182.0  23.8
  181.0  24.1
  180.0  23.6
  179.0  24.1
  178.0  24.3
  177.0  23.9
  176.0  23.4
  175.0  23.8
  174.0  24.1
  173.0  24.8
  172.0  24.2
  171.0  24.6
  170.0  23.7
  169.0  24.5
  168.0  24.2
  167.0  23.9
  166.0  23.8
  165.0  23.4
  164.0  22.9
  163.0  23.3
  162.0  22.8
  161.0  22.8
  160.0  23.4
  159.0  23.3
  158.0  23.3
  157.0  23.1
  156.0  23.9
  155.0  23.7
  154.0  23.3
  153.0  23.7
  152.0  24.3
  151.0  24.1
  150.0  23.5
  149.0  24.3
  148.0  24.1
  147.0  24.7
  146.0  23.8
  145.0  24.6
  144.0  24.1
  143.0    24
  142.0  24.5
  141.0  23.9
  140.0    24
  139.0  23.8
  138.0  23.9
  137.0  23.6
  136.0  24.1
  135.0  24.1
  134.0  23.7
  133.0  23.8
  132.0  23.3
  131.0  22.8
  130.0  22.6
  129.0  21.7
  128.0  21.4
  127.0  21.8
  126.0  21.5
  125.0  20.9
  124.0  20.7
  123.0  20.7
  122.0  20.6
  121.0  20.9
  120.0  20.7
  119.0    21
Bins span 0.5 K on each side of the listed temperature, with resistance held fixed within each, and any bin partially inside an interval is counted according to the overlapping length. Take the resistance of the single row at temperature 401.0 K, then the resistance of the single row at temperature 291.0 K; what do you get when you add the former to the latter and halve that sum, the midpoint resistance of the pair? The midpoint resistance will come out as 16.0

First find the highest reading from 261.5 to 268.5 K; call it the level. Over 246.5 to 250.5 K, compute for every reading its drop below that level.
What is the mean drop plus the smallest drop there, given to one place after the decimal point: -1.0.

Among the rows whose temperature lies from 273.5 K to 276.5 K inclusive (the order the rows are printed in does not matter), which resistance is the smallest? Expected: 19.4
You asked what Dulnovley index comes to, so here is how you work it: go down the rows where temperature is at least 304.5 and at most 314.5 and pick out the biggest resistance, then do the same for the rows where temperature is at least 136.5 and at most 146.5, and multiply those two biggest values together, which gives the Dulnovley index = 480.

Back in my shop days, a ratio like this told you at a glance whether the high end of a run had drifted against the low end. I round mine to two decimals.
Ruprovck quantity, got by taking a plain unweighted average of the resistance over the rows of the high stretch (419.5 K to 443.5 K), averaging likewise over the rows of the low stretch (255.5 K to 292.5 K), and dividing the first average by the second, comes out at 0.76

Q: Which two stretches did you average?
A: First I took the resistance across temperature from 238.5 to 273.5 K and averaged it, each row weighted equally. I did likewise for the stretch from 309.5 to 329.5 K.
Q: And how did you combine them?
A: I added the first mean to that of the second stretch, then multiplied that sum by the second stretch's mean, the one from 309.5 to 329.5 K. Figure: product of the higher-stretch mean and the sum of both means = 685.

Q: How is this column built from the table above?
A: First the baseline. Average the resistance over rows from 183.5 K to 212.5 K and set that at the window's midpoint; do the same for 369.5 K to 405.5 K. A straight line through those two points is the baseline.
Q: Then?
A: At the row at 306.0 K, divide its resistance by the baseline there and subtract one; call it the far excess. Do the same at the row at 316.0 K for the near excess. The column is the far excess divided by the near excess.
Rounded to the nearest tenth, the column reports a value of 1.2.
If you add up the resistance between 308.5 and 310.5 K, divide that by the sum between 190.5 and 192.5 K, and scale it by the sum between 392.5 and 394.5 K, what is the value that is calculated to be 21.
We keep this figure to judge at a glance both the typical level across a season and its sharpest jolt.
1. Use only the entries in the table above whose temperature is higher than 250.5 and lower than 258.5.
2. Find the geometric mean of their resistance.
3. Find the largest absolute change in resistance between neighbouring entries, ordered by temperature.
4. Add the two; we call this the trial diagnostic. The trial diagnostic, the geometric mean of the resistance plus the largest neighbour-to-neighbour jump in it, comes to 21.5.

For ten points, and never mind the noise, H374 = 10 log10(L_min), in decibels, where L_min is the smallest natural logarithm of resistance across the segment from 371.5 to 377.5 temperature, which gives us 4.28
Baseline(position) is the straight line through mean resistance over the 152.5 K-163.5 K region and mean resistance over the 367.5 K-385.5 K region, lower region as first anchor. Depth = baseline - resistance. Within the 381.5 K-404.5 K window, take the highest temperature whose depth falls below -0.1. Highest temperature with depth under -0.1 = 404.0 K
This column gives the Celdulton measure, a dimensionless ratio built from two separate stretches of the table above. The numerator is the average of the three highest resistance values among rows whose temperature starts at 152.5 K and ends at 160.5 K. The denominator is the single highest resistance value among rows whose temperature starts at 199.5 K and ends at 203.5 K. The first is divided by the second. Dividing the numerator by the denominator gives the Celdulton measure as 1.13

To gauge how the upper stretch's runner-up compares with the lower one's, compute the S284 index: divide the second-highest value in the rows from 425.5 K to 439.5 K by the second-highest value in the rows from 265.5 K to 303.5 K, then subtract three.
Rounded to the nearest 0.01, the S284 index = -2.27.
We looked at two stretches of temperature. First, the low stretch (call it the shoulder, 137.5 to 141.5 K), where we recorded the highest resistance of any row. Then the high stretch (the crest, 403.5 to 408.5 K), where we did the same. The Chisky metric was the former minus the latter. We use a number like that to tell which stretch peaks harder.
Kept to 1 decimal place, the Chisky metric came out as 9.1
